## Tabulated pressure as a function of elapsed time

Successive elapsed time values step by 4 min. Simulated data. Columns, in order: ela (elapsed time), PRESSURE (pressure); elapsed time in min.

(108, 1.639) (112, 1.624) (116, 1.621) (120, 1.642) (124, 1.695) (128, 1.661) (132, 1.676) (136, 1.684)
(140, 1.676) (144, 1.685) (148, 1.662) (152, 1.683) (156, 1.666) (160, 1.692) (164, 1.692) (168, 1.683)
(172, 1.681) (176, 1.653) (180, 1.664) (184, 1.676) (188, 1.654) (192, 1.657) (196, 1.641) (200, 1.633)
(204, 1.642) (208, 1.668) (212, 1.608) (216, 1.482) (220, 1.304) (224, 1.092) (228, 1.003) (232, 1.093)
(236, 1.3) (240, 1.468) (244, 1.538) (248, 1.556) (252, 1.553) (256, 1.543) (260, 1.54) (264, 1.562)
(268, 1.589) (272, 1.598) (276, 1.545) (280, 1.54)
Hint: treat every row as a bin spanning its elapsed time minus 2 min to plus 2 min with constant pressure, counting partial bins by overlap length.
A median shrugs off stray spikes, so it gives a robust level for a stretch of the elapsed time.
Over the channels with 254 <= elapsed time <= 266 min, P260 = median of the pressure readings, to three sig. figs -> 1.54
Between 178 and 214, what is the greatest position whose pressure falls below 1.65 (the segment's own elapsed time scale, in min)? 212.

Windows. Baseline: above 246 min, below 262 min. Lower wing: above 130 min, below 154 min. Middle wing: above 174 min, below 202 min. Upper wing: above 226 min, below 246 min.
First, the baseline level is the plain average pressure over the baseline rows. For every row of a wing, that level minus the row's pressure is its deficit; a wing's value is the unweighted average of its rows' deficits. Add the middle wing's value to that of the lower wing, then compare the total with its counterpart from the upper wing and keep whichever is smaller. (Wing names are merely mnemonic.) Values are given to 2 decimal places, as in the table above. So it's -0.24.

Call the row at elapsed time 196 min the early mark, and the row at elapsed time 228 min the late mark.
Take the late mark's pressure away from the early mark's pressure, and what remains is 0.64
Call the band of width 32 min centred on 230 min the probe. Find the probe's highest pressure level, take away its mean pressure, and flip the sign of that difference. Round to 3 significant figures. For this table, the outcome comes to -0.253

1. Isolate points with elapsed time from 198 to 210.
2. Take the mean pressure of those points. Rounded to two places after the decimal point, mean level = 1.65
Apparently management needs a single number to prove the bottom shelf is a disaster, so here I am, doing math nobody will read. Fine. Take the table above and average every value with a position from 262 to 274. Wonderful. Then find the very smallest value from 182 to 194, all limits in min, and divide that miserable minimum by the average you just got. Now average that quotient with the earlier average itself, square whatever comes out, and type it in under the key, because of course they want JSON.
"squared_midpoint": 1.7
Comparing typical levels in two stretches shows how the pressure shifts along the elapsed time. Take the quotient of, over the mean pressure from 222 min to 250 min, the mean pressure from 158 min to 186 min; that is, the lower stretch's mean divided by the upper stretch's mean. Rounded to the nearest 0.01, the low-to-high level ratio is 1.30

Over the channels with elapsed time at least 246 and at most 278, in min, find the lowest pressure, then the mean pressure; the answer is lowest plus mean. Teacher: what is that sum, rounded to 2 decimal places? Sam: 3.10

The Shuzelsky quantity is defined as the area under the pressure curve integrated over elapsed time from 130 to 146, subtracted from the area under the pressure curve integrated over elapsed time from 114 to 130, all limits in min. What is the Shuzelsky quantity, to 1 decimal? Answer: -0.4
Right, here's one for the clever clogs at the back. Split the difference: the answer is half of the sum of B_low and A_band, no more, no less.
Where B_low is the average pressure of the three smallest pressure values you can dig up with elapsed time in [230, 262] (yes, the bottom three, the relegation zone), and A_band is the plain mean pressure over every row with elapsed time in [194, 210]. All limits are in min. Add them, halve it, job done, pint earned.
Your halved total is 1.47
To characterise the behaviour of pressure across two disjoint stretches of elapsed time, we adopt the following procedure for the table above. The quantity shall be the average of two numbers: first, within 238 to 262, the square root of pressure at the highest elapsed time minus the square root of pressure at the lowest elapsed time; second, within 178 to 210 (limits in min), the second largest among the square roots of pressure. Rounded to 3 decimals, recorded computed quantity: 0.660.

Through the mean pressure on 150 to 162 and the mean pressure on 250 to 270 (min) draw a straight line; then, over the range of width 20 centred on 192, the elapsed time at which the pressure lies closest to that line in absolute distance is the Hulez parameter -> 200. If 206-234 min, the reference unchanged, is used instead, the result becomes 212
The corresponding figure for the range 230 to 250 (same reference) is 248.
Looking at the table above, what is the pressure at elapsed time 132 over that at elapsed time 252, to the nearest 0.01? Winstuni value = 1.08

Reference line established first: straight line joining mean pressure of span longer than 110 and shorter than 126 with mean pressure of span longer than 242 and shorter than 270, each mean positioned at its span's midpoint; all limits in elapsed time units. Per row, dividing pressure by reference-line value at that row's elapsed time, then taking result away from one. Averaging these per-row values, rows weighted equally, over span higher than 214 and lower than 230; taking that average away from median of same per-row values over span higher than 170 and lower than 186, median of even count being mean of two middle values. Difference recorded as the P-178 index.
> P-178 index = -0.27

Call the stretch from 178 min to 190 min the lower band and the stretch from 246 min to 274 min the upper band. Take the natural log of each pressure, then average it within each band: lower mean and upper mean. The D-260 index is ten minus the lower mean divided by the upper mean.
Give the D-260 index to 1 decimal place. 8.9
